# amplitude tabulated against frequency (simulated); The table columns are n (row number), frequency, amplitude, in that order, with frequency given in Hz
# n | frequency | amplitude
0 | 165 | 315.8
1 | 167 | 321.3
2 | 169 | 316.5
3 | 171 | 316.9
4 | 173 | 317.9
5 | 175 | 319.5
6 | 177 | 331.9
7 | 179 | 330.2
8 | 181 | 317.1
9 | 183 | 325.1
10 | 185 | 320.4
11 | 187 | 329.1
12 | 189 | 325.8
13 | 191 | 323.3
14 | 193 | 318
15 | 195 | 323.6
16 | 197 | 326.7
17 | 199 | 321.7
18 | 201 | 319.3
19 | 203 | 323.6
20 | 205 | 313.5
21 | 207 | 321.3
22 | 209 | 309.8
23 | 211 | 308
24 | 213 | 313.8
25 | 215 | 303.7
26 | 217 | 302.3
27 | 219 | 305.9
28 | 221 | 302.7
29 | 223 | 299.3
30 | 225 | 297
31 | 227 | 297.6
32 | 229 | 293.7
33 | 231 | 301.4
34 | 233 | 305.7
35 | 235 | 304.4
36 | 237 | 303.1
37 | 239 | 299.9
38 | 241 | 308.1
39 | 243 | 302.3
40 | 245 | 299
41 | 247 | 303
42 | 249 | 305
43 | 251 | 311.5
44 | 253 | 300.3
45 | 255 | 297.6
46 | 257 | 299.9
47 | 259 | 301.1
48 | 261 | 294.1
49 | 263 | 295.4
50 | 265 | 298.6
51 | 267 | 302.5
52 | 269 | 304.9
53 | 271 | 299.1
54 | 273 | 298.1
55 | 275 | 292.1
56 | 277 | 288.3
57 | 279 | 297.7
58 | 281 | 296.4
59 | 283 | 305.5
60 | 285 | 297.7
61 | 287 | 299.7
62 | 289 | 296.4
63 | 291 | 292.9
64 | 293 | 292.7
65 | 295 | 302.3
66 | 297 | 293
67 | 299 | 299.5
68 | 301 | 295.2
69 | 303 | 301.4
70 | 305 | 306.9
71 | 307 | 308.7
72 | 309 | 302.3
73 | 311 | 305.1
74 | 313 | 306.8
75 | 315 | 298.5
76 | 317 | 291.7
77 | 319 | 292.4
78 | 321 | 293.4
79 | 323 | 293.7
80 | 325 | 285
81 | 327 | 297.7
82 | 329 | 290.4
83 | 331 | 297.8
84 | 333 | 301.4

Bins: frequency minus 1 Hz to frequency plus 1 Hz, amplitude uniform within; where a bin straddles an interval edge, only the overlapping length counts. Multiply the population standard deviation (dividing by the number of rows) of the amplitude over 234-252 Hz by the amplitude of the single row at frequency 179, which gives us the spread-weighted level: 1209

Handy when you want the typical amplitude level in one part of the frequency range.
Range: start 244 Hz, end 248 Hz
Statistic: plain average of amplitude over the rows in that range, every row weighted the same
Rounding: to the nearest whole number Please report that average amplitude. 301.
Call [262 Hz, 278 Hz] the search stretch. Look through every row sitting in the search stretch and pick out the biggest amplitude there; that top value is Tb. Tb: 304.9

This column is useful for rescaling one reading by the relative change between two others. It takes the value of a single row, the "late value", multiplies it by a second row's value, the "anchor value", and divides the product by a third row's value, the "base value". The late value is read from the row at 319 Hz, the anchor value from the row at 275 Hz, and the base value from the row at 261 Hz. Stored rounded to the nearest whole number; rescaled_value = 290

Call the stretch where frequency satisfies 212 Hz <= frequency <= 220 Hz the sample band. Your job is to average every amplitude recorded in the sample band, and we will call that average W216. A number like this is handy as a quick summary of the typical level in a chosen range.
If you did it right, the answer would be 306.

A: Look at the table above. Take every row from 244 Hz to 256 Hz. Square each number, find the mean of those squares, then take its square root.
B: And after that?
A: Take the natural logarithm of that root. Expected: 5.71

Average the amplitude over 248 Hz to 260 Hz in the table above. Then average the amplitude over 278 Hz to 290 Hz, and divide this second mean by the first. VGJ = 0.99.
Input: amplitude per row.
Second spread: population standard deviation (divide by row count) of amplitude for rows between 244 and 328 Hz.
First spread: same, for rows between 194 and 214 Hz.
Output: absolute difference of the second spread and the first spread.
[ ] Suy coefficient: 1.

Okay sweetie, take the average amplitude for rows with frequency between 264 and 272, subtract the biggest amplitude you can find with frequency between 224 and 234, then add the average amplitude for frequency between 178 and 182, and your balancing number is 319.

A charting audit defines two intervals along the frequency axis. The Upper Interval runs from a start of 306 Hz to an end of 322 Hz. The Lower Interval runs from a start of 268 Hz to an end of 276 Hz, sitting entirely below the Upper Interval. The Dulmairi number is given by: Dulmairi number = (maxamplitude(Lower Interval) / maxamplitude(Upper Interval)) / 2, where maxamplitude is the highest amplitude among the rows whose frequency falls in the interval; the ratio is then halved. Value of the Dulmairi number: 0.494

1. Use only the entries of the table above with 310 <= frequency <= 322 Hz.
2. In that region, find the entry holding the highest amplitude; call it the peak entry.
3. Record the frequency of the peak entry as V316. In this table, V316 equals 313 Hz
